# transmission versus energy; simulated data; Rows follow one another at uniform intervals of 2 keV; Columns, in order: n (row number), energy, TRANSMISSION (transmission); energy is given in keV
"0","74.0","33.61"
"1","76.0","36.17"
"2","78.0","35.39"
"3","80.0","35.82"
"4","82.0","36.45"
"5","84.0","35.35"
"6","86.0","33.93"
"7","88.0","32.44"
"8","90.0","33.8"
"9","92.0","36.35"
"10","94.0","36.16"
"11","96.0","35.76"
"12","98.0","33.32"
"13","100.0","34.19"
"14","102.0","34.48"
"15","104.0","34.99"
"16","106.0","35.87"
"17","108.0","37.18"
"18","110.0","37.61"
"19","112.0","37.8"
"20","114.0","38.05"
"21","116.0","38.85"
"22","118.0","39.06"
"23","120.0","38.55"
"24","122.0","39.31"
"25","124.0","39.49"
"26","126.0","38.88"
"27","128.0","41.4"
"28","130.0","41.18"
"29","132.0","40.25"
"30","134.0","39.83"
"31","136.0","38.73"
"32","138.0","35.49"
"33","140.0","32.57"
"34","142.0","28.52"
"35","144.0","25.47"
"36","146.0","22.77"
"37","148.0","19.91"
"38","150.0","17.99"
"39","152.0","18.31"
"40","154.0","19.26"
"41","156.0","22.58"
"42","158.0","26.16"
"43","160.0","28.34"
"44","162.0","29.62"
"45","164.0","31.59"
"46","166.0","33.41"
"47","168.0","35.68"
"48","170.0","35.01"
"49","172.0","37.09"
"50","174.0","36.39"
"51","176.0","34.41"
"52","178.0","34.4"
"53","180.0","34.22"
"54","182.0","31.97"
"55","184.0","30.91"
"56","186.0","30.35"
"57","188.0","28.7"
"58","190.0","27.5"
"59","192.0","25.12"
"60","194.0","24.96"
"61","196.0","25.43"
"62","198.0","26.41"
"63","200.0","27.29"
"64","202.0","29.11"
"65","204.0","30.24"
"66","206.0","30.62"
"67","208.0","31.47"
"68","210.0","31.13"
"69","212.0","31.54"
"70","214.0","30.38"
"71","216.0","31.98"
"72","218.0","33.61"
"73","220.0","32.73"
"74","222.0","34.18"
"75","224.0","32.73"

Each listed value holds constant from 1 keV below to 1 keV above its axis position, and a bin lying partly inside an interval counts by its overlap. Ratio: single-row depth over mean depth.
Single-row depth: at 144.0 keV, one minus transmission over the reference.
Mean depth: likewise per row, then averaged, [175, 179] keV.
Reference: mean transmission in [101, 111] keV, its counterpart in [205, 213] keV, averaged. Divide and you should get -10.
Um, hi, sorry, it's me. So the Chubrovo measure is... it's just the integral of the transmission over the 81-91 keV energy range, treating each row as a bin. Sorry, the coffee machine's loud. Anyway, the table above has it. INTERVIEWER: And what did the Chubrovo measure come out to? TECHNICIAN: 344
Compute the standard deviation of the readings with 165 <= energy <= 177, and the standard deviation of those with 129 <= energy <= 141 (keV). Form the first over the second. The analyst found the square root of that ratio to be 0.64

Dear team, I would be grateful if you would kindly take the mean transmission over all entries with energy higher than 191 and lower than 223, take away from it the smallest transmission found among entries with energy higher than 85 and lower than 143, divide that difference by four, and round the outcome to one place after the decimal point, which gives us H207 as 0.3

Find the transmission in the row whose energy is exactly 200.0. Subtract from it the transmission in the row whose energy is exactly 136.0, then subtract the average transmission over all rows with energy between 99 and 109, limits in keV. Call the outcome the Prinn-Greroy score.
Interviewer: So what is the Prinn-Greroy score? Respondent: -46.8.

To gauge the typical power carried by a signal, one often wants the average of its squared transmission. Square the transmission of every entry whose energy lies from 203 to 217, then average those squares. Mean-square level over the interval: 965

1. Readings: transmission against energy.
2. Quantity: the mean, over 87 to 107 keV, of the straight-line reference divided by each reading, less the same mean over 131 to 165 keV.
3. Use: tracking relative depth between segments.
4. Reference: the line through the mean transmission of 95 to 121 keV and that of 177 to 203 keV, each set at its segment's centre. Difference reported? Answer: -0.17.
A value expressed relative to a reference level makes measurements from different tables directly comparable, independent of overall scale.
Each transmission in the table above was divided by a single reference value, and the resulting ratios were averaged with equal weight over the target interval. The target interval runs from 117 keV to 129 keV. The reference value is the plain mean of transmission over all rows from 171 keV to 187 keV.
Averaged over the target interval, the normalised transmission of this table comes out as 1.17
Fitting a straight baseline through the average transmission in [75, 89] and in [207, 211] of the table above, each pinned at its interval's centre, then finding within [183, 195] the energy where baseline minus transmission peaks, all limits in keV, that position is 194.0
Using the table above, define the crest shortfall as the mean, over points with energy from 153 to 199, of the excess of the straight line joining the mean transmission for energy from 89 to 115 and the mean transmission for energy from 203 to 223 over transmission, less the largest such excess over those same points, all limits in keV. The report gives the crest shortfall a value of -12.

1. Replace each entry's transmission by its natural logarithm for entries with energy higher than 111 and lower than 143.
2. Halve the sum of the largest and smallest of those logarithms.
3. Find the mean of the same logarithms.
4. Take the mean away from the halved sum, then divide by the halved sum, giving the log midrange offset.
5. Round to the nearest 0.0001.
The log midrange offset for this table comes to -0.0273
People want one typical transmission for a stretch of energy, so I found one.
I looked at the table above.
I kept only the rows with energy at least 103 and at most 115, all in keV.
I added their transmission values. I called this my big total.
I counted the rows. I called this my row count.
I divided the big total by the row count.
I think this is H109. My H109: 36.9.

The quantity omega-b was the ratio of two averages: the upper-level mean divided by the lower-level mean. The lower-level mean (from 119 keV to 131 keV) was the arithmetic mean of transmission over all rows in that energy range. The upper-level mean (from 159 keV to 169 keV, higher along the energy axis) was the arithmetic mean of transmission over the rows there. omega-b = 0.80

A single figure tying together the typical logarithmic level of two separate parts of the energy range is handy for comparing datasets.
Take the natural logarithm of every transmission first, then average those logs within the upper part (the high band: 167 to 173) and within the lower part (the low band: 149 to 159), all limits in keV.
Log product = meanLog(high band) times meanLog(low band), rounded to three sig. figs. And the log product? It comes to 10.8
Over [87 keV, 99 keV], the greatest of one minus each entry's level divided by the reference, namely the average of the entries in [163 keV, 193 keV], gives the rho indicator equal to 0.0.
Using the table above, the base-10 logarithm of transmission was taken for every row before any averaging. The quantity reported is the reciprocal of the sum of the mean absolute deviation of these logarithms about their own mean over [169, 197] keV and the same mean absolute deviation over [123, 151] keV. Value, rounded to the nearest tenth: 6.4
